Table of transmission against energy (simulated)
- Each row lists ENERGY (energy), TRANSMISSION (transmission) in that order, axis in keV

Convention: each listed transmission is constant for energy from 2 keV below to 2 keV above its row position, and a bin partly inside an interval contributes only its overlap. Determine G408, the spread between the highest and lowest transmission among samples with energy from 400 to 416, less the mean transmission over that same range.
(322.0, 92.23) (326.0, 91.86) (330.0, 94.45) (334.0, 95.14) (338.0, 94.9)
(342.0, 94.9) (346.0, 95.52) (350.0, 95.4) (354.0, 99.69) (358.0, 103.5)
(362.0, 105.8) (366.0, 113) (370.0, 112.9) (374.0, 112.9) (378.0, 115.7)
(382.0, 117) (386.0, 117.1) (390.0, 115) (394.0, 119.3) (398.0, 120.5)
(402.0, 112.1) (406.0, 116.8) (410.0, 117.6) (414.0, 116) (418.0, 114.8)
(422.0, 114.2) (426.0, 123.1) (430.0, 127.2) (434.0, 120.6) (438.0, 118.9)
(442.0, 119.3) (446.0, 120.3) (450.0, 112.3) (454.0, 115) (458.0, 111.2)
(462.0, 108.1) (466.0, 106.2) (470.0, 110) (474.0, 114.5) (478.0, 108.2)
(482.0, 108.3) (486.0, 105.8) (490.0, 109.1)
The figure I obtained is -110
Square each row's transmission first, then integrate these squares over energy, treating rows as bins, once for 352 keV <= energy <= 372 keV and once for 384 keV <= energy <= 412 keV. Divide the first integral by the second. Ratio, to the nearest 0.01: 0.60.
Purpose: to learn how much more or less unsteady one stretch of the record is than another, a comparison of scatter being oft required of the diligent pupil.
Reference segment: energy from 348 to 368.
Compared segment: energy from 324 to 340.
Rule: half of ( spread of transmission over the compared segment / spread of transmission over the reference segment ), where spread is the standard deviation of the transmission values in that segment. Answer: 0.11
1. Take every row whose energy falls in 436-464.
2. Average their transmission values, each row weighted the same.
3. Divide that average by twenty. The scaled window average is 5.8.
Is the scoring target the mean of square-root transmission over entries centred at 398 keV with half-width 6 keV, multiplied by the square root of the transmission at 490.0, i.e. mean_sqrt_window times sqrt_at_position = 113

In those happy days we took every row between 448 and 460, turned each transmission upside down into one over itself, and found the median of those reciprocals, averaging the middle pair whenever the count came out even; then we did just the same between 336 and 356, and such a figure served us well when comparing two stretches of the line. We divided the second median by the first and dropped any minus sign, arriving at 1.18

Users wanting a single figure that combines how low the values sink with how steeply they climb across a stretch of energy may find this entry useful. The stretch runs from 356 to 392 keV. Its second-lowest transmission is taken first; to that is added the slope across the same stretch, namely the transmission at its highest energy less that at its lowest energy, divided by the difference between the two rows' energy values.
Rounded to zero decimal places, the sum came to 106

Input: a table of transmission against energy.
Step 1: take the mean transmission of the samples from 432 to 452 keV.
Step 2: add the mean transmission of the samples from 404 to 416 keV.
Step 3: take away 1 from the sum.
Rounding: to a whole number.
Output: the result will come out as 234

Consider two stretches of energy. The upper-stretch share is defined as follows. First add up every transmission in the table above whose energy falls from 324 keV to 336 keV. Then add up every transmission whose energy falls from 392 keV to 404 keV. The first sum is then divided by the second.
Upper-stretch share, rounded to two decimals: 0.80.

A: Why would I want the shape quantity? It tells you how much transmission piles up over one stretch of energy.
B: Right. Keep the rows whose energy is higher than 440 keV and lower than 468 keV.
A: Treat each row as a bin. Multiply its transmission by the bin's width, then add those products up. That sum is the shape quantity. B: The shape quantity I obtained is 3170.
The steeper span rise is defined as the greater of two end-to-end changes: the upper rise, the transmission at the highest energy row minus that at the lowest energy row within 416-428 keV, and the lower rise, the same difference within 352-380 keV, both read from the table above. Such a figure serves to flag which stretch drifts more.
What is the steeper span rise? 16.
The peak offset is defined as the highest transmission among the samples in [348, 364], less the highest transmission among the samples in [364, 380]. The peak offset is -10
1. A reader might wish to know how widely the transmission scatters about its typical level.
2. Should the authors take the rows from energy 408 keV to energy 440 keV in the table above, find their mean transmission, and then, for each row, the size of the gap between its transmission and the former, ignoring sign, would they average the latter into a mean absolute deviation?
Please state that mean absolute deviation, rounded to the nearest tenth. 3.4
